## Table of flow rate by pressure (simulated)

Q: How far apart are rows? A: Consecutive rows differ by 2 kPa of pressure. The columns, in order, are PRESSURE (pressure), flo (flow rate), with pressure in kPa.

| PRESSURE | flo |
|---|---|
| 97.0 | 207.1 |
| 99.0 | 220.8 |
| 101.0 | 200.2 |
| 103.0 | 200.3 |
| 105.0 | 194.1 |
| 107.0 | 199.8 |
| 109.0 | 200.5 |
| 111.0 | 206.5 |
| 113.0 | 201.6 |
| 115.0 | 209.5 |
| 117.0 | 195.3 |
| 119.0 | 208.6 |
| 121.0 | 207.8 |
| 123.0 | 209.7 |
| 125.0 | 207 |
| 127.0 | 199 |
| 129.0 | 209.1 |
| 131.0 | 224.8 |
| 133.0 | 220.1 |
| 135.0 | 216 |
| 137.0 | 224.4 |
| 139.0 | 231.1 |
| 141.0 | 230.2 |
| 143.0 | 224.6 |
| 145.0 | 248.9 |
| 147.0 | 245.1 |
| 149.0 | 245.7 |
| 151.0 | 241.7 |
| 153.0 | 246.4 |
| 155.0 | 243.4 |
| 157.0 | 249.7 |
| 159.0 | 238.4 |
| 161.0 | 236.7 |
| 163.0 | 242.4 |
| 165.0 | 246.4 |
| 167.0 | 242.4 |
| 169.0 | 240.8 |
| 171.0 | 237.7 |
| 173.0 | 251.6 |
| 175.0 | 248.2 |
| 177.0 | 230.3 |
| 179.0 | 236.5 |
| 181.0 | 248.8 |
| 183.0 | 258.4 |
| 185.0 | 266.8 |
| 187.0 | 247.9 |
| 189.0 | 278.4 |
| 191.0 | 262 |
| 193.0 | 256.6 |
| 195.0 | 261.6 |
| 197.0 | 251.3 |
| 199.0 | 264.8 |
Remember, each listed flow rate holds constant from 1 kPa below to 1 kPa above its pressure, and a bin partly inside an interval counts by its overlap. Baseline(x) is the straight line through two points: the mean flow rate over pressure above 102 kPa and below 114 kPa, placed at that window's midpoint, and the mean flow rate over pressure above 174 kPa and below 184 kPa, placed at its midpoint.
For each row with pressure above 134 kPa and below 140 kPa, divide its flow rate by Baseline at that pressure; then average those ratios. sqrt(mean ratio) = 1.01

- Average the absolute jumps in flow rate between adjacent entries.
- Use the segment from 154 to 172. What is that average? 4.7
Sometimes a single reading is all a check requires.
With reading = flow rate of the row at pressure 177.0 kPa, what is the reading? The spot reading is 230.3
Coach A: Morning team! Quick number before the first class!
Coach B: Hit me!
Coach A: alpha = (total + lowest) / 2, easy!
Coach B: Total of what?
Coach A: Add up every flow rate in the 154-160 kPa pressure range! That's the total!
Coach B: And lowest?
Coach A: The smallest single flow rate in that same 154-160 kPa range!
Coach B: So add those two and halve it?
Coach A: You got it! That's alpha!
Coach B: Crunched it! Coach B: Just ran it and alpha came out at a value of 485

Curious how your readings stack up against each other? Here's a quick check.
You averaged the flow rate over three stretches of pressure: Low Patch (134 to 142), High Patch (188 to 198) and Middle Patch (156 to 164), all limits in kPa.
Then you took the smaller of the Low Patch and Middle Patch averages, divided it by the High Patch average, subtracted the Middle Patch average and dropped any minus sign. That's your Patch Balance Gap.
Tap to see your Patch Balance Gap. 241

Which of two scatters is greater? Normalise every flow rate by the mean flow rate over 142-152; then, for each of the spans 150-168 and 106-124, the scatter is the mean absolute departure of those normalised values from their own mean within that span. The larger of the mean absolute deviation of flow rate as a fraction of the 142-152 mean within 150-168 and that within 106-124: 0.019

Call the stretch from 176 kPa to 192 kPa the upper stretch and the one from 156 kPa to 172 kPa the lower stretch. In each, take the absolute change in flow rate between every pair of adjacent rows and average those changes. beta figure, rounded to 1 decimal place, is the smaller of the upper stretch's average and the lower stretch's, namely 4.5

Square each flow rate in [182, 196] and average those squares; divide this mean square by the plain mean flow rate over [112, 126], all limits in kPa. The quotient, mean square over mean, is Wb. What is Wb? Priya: 333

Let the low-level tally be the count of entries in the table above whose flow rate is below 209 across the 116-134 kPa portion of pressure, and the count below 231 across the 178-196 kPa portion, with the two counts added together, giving 5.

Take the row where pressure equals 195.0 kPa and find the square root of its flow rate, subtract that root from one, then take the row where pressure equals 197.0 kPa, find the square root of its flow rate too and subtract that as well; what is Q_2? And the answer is -31.0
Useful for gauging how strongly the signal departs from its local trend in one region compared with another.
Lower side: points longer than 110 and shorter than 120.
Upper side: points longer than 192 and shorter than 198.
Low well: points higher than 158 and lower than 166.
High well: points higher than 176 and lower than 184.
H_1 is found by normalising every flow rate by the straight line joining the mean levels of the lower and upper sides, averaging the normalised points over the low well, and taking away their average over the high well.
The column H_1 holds 0.039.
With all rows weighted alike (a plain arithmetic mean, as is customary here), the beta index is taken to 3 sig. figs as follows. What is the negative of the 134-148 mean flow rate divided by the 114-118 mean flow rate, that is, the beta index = -1.14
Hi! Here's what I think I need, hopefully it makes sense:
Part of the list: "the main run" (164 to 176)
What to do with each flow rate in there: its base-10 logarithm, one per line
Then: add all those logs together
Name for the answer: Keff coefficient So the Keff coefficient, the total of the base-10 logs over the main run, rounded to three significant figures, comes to 14.3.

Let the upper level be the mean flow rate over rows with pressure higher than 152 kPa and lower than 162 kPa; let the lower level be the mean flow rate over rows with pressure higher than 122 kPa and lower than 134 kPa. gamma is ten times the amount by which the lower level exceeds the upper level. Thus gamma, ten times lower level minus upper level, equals -313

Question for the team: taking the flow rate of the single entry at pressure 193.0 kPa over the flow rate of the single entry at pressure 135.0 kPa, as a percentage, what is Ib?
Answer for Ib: 119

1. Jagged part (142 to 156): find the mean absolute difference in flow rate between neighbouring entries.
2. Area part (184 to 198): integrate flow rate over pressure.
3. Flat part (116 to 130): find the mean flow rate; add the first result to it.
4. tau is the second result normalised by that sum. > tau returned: 17.2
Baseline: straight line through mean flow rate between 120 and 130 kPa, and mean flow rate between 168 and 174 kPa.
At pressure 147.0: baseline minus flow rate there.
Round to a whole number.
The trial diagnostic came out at -21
